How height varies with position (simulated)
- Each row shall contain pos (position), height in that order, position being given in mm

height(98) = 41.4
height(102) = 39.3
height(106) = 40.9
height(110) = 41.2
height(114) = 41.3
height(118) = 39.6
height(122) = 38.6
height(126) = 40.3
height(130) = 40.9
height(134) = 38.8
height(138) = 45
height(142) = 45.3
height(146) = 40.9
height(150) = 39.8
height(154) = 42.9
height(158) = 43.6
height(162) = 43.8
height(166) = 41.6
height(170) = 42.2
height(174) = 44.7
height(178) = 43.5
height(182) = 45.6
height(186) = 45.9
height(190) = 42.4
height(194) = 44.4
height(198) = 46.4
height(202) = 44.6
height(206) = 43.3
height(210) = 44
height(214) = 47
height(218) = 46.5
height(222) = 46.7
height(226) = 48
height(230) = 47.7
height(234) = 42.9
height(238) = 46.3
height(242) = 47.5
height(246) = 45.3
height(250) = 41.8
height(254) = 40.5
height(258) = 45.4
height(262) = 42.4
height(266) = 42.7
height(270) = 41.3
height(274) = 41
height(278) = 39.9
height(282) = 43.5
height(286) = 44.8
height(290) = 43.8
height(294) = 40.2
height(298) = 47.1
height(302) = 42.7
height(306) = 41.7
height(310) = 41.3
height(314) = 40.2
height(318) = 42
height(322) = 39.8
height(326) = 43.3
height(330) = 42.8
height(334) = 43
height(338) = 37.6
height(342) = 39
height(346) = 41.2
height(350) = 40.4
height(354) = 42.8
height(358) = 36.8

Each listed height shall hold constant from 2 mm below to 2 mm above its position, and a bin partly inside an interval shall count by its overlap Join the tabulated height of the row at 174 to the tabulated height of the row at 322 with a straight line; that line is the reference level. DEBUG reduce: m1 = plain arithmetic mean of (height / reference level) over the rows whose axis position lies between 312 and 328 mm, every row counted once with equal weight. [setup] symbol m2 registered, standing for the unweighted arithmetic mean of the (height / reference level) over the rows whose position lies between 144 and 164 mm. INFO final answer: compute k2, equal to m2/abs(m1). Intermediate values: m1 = 1.04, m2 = 0.930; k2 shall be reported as 0.90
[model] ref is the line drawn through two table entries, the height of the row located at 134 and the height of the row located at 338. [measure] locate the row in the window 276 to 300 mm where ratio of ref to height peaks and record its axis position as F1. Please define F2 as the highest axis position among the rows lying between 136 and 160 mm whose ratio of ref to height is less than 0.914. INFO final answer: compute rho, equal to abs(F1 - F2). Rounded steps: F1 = 278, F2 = 158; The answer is 120 mm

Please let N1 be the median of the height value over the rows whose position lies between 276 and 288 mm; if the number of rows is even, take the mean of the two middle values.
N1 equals 43.5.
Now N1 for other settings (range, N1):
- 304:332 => 41.7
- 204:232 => 46.7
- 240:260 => 45.3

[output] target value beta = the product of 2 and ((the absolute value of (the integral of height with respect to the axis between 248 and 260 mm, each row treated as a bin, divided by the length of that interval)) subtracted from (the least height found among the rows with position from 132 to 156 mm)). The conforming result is -7.5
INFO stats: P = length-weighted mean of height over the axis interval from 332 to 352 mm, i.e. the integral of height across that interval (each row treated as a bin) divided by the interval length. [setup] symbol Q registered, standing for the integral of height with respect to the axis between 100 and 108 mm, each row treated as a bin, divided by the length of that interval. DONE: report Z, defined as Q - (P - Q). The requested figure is 40.0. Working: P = 40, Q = 40.1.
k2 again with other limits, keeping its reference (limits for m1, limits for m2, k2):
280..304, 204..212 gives 0.94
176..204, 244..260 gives 1.01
